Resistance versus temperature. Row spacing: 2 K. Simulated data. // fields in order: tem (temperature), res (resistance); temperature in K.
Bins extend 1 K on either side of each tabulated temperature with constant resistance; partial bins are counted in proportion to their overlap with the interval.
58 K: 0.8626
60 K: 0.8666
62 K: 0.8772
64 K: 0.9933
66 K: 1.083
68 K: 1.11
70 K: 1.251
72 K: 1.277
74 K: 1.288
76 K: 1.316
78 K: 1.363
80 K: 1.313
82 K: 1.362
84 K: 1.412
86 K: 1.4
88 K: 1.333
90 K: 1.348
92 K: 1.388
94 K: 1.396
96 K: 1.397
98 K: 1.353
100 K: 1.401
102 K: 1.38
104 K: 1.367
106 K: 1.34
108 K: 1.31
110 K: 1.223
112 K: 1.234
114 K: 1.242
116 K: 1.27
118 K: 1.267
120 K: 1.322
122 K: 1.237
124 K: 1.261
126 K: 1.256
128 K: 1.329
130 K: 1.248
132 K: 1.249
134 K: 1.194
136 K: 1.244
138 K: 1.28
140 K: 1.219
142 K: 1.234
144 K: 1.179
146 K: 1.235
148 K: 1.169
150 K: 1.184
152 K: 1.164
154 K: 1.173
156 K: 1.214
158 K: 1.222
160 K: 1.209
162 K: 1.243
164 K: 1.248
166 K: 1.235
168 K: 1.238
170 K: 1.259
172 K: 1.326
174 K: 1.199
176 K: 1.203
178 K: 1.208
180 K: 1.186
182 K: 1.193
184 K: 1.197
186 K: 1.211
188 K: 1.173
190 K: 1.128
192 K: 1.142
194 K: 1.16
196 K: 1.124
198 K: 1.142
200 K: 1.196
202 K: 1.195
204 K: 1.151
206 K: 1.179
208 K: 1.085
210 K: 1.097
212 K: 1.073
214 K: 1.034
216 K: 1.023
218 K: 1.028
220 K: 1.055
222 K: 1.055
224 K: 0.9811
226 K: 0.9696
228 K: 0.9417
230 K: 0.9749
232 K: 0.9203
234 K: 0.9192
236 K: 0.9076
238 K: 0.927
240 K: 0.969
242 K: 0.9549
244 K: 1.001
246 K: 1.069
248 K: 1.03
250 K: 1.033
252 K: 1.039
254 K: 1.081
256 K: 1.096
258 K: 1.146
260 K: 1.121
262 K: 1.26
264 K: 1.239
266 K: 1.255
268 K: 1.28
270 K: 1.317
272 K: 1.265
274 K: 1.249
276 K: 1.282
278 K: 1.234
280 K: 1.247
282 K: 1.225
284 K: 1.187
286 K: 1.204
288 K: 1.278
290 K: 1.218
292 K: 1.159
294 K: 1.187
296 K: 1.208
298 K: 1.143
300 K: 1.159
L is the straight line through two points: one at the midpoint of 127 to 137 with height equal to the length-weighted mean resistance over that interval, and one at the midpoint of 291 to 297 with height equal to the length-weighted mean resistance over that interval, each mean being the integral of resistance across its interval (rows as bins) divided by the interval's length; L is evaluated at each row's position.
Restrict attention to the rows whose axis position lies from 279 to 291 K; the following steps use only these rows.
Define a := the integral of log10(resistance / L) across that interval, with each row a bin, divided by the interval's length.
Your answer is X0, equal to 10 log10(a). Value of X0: -18.7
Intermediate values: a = 0.0136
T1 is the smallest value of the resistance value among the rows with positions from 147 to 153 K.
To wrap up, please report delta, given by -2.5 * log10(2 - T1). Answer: 0.19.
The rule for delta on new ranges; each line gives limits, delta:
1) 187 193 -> 0.15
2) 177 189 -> 0.21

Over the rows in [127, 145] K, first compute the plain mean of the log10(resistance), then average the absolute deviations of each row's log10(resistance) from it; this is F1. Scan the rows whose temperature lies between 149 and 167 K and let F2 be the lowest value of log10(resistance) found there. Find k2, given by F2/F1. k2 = 6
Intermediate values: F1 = 0.011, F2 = 0.066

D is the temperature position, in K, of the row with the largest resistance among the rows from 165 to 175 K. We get 172 K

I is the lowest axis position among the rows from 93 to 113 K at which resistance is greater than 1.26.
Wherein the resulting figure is 94 K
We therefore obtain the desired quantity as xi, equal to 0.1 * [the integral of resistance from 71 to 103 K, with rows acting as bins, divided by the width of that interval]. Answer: 0.136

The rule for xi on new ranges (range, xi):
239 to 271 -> 0.112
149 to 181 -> 0.122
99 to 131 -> 0.129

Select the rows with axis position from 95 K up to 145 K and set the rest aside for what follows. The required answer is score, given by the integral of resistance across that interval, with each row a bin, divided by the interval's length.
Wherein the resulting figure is 1.28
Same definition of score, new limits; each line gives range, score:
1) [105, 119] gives 1.27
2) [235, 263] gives 1.05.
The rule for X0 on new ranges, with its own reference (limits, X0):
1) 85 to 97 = -14.6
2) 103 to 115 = -21.2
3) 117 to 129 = -21.3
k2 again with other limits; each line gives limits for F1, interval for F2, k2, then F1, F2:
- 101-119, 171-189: 4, 0.017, 0.069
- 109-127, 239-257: -3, 0.007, -0.020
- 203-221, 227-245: -3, 0.017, -0.042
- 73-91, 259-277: 5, 0.010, 0.050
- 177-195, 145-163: 7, 0.009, 0.066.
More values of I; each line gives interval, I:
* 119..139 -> 120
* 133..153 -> 138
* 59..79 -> 72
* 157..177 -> 172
